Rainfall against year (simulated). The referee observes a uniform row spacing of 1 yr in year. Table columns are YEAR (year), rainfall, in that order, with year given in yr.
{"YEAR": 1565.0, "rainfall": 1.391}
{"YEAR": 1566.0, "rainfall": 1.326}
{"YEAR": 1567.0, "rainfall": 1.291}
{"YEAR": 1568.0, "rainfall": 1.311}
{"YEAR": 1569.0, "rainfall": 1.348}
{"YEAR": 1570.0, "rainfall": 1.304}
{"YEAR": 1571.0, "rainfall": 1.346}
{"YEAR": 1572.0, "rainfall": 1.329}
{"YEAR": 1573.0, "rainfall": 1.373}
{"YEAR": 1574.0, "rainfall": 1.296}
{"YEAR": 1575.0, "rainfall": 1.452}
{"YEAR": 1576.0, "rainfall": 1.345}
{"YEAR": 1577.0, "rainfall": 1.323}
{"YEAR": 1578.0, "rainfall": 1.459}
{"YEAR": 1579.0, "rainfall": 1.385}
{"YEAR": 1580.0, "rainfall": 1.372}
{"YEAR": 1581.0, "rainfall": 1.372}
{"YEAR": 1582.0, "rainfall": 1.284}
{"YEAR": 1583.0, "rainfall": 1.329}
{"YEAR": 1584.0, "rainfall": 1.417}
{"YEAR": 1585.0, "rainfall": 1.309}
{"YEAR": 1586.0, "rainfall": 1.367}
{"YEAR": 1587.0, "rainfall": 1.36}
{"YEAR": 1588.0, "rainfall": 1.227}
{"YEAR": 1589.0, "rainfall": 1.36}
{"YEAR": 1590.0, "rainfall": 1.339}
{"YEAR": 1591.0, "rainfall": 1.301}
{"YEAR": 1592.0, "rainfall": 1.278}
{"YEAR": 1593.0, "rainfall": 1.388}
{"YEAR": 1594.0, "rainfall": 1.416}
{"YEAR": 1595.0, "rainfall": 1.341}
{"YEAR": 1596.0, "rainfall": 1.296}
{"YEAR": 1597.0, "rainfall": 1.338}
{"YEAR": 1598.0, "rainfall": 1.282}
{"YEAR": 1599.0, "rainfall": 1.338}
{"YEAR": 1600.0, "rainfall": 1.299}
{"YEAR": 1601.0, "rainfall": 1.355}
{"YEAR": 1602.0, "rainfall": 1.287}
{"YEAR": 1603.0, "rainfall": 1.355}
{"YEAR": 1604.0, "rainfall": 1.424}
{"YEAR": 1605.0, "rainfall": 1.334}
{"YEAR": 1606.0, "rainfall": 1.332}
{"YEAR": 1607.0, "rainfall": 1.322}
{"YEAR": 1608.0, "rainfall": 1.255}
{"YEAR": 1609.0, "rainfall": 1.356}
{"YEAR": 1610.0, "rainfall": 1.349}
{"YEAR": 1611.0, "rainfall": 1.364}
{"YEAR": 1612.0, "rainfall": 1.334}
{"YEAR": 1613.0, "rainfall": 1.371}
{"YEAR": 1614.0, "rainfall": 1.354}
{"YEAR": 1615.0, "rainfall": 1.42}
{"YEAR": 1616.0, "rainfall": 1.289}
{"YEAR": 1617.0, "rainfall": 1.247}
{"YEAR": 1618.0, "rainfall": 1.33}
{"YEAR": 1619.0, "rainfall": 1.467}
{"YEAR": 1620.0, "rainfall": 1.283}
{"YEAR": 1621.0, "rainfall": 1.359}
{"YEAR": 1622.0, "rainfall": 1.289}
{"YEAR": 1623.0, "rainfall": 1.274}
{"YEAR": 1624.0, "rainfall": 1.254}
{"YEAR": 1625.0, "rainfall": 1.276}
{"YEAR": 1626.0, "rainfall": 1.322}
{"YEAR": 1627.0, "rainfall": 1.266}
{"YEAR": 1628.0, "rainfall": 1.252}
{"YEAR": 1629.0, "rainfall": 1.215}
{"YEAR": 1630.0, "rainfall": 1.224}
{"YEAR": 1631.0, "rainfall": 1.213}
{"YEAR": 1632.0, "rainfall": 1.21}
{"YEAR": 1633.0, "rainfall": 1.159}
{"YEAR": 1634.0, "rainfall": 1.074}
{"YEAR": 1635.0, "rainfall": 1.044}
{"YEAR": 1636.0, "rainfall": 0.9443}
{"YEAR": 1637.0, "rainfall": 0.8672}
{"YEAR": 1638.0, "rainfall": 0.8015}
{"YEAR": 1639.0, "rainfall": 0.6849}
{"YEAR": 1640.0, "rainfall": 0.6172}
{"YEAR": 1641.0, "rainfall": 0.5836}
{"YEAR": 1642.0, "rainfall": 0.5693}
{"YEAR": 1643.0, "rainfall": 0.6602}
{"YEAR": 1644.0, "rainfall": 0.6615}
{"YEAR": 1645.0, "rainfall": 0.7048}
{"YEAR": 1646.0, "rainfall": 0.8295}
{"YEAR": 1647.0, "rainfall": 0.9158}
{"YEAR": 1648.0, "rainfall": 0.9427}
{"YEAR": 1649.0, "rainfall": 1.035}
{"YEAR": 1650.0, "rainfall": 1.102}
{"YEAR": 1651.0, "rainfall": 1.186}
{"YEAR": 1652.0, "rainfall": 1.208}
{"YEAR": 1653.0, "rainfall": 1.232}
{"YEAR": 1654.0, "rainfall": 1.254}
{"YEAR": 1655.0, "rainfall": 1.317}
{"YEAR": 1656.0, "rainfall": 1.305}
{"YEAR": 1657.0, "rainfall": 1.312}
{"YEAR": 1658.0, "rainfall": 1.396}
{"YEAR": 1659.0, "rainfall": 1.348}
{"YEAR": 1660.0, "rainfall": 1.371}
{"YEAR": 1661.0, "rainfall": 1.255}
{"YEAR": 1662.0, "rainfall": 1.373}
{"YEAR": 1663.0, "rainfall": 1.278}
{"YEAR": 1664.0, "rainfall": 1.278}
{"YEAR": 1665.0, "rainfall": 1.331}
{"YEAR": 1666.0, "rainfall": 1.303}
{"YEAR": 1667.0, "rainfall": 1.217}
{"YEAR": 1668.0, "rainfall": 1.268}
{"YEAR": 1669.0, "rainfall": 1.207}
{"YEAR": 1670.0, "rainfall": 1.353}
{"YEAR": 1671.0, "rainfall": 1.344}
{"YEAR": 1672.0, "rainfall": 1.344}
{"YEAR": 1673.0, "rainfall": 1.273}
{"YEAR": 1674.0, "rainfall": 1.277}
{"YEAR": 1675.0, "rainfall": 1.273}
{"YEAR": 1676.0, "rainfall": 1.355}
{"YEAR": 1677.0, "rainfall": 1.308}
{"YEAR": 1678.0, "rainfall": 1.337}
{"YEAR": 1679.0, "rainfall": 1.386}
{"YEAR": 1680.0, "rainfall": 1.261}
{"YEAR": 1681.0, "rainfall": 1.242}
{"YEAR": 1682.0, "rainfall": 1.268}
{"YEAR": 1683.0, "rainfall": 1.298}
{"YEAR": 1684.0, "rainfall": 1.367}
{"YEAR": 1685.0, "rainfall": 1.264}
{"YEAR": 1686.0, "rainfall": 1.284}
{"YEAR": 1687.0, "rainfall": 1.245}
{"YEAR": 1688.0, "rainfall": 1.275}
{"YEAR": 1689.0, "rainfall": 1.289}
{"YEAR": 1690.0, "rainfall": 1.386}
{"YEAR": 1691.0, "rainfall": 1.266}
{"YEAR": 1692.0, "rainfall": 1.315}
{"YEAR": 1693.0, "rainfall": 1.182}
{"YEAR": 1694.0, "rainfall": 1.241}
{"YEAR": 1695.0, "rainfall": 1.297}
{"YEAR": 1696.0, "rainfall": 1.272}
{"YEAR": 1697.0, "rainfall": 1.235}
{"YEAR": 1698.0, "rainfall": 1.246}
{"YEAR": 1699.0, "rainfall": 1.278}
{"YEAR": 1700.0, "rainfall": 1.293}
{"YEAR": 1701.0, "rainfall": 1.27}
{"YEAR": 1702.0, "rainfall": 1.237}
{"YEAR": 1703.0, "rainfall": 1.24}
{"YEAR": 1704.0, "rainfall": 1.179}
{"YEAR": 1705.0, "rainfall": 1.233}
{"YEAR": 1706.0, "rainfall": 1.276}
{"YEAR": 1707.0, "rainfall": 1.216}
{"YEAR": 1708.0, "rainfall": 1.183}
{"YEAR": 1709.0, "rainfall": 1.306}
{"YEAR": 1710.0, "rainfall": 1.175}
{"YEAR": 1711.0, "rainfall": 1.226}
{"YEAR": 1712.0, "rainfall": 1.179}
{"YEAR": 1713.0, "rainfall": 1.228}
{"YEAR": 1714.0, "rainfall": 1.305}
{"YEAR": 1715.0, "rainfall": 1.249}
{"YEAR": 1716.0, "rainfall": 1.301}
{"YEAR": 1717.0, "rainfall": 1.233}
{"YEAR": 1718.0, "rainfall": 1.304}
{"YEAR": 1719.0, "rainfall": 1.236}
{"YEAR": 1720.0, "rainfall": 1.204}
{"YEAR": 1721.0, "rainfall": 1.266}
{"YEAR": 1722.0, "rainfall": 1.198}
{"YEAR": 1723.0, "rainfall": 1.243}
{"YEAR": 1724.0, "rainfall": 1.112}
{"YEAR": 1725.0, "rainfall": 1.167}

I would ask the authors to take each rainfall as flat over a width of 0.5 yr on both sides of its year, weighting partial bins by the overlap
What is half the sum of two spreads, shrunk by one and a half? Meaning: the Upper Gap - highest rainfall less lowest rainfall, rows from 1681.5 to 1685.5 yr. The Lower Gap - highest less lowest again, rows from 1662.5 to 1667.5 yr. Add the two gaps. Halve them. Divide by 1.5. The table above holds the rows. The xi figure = 0.072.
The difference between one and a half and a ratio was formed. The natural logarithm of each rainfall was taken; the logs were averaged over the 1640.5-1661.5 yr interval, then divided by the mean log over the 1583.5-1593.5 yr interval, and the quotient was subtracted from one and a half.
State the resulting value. 1.5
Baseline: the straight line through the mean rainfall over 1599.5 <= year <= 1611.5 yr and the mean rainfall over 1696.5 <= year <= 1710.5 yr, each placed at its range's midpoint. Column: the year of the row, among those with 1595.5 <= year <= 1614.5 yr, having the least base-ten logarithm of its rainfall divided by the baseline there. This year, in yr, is 1608.0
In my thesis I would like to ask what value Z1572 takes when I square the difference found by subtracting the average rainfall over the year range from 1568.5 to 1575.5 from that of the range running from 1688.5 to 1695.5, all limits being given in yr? 0.0045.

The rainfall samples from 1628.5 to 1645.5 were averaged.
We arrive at 0.90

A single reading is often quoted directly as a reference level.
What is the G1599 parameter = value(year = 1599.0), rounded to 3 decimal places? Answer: 1.338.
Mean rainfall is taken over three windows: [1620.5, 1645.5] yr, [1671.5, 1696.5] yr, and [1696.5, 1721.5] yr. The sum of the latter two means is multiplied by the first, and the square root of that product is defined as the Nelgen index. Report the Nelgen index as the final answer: 1.61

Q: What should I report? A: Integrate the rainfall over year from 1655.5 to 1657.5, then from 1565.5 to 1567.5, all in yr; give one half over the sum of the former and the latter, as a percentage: 9.6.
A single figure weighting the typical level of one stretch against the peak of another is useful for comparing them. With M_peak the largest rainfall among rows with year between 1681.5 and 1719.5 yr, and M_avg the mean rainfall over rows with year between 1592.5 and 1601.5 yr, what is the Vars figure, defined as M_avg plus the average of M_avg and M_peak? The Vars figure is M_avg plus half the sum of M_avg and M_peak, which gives 2.70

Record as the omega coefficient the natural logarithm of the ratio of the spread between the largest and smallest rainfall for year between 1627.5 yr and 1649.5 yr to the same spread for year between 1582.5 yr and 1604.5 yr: 1.24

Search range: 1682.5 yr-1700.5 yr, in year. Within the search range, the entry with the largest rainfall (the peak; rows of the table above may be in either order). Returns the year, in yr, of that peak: 1690.0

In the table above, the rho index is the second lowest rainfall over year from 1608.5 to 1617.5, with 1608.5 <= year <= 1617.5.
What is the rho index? 1.289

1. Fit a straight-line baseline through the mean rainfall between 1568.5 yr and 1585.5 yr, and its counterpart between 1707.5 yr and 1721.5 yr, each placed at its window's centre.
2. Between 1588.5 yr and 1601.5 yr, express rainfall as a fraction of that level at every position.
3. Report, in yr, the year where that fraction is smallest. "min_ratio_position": 1592.0 yr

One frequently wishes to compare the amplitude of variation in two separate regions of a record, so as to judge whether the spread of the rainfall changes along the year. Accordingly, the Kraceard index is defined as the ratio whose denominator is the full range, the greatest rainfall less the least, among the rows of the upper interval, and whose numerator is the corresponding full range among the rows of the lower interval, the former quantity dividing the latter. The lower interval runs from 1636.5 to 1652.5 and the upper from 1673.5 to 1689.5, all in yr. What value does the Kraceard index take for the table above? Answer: 4.4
